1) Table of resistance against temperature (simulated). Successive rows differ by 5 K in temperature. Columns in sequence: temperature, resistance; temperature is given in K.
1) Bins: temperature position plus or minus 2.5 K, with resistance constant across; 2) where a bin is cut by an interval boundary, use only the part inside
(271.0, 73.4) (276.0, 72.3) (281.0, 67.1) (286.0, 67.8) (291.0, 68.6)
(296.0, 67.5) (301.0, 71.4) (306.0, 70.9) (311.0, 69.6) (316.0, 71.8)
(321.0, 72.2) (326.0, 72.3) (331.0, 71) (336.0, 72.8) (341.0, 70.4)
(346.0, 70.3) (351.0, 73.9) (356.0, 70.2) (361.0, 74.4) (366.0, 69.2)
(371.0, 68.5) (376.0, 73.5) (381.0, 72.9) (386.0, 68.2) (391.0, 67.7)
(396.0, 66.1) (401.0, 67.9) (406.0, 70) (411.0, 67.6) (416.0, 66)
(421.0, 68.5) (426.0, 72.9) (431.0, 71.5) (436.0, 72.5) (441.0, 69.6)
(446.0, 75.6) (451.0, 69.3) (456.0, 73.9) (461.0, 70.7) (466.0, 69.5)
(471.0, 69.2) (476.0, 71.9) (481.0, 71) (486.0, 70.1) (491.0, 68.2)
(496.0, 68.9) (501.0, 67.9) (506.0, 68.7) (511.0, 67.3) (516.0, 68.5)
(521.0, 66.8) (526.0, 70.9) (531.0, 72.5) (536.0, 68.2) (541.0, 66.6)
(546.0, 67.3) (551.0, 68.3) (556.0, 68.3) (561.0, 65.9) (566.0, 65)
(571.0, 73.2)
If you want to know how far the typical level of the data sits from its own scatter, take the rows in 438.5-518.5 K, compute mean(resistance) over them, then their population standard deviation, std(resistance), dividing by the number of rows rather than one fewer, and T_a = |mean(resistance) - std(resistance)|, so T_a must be 67.9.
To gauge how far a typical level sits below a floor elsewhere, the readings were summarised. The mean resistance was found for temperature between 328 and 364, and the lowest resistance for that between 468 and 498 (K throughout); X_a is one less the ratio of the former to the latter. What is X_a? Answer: -0.05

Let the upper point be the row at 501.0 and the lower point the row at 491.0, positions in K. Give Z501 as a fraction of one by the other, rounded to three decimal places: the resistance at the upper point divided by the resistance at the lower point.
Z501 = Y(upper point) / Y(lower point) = 0.996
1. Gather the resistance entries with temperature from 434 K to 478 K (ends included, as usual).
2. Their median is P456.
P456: 70.7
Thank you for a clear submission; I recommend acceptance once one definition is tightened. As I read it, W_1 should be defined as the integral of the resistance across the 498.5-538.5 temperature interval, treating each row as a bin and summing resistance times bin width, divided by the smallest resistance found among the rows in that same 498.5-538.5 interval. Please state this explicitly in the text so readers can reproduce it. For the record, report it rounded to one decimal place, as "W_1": 41.2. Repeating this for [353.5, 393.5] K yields 41.7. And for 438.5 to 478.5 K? 41.2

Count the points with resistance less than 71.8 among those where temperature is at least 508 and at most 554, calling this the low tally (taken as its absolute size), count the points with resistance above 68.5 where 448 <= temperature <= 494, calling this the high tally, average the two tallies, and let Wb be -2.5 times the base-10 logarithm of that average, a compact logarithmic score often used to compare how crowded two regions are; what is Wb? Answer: -2.26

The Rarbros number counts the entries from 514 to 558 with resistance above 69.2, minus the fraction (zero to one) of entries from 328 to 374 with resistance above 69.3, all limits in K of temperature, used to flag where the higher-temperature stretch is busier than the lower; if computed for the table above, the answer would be 1.2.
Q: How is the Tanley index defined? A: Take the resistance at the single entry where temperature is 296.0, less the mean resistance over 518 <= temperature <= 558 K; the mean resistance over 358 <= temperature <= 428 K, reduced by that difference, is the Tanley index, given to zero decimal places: 71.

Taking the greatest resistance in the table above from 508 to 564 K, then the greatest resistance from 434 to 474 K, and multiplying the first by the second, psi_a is 5481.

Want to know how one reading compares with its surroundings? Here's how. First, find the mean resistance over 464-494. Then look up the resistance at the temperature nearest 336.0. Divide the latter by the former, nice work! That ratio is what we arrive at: 1.04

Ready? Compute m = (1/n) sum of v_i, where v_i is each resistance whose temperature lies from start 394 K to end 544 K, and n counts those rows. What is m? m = 69.6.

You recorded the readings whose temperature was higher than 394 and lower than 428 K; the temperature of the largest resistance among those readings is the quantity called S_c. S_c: 426.0 K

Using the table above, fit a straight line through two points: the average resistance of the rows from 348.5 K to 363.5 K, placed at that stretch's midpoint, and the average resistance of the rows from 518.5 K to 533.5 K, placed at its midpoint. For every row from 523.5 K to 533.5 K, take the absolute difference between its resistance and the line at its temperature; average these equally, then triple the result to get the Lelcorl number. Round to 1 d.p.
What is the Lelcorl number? 5.0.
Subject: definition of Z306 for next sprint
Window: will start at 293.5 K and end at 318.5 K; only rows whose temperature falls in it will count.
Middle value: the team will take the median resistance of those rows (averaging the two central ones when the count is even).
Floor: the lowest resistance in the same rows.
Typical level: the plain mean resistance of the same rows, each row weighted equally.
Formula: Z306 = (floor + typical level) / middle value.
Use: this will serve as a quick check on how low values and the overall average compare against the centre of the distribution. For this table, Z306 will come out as 1.94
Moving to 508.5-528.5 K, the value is 1.99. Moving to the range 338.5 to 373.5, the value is 1.98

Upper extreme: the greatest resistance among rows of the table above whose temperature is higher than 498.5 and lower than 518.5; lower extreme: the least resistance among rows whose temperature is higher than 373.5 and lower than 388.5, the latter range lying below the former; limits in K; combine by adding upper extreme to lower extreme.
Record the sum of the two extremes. 136.9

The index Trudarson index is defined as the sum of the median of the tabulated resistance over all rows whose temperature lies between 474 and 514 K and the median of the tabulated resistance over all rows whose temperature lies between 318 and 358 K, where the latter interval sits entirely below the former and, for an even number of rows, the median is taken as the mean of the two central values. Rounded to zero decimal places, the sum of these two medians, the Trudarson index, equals 140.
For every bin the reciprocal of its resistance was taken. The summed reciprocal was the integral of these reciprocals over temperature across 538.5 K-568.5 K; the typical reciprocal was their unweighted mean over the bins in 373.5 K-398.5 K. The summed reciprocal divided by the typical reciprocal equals 31.2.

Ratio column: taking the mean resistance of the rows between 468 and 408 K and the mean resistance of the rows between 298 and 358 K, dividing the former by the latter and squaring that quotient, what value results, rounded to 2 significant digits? 0.98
